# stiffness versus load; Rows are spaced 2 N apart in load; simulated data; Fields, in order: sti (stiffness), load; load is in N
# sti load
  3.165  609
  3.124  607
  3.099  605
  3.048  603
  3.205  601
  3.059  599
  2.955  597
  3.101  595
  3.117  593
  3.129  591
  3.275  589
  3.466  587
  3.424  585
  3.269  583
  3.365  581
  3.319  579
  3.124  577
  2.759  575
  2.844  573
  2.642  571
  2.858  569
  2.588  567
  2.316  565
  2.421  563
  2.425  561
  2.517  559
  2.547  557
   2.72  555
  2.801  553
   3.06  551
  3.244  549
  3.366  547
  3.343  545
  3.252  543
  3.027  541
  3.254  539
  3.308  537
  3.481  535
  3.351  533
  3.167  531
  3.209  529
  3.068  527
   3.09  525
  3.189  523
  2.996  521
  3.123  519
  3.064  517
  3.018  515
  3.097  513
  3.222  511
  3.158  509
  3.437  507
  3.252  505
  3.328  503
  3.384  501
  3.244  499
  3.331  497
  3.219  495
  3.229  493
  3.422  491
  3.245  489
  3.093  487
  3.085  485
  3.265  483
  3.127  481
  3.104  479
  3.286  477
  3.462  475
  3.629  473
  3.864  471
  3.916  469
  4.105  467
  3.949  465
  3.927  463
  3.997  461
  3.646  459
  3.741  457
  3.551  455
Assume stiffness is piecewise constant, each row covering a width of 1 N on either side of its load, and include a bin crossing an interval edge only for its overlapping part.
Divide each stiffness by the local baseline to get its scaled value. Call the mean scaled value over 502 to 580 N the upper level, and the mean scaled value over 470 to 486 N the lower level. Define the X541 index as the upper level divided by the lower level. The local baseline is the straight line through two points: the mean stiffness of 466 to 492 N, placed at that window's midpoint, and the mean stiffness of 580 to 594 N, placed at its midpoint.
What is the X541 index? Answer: 0.92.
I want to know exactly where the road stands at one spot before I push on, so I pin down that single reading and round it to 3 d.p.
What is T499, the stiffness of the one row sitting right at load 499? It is 3.244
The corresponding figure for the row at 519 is 3.123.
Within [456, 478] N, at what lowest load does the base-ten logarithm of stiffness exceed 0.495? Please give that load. 457 N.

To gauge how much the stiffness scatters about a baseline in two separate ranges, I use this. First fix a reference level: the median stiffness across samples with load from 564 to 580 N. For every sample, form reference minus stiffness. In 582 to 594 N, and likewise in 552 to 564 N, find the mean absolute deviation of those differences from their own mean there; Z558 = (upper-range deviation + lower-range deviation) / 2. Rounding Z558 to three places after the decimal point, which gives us 0.118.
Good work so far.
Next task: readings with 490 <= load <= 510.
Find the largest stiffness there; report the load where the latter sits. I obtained 507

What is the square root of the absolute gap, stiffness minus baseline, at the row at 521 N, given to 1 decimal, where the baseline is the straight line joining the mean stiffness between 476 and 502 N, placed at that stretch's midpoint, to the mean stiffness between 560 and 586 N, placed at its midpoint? 0.3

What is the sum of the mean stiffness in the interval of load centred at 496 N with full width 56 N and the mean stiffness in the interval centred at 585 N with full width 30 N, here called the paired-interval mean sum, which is 6.4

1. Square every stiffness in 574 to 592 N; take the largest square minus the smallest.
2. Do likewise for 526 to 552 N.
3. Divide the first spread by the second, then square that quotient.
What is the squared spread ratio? 2.2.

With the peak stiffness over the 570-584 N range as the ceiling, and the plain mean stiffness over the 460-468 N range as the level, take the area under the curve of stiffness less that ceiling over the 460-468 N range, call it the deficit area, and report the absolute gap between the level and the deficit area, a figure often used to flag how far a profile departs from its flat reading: 1.0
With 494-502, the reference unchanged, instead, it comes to 3.9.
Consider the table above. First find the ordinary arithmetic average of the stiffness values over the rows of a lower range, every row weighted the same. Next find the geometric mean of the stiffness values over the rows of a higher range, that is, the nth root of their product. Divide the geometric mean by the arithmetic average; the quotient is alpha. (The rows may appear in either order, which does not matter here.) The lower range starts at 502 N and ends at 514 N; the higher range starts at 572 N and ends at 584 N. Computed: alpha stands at 0.96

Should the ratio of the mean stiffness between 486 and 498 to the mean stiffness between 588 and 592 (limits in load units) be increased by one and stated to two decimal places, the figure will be 2.02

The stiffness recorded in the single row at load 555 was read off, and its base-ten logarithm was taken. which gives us 0.435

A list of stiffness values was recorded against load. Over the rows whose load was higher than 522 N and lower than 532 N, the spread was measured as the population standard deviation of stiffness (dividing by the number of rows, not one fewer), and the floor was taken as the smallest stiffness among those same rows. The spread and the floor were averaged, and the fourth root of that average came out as 1.12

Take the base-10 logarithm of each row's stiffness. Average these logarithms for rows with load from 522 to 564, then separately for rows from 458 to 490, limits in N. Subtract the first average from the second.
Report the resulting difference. 0.067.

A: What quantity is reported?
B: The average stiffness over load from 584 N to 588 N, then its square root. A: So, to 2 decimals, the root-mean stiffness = 1.86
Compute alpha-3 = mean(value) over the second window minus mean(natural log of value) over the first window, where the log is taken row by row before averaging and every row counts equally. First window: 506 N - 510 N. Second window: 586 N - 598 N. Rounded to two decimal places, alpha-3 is 1.98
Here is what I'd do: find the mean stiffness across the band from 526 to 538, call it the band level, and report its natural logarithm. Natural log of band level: 1.18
